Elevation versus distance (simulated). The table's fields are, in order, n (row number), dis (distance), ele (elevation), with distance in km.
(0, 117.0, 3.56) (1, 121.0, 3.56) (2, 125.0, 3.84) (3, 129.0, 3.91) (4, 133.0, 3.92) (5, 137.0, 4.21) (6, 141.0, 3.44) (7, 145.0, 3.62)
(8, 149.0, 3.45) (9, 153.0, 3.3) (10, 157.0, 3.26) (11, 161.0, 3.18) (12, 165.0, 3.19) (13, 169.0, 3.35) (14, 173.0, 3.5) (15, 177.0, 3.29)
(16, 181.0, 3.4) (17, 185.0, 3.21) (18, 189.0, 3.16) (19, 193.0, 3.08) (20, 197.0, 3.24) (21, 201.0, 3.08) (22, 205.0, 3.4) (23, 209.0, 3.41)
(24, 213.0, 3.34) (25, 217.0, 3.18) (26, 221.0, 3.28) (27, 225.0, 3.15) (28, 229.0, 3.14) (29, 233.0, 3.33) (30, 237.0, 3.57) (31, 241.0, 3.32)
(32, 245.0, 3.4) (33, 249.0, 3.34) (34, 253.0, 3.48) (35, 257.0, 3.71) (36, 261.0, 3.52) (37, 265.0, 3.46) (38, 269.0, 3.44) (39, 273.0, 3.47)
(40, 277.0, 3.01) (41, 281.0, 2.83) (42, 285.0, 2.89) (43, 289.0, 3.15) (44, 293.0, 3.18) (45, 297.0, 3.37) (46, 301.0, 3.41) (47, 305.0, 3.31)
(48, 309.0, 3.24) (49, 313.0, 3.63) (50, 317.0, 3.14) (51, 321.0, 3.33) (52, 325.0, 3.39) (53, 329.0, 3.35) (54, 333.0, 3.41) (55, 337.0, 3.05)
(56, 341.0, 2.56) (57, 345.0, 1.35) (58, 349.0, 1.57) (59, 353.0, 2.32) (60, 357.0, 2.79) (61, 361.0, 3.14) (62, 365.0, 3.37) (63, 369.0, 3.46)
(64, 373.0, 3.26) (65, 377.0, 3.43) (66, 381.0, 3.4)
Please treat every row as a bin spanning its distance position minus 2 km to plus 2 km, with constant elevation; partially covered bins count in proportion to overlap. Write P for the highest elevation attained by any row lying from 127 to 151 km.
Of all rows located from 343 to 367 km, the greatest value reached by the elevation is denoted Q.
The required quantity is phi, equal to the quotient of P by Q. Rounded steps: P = 4.21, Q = 3.37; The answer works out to 1.25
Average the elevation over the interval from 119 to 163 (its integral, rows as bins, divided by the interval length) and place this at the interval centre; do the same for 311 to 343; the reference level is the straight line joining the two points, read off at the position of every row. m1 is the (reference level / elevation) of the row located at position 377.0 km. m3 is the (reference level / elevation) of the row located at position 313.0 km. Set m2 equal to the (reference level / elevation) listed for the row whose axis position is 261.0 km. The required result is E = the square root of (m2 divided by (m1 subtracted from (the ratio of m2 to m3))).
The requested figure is 2.5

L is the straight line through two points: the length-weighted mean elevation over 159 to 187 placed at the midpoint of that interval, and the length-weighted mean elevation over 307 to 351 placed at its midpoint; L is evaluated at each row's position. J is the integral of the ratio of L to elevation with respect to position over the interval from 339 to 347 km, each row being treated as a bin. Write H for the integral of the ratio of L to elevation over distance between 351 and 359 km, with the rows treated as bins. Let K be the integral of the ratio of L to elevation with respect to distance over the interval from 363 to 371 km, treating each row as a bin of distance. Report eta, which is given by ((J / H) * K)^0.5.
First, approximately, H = 9.0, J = 13.0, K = 6.6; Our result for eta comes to 3.1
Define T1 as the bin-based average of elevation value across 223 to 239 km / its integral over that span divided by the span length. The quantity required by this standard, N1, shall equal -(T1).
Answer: -3.30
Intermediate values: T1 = 3.30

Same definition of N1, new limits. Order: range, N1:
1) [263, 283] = -3.24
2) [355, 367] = -3.10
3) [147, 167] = -3.28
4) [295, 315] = -3.39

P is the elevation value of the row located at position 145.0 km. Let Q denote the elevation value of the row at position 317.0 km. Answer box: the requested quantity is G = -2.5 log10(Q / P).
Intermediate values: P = 3.62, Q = 3.14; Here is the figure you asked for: 0.154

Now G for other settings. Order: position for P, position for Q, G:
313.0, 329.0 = 0.087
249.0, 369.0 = -0.038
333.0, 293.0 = 0.076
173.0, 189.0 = 0.111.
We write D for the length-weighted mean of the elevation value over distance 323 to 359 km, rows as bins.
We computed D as 2.64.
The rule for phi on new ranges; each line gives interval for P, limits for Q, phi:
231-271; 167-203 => 1.06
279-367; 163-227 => 1.04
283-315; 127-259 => 0.86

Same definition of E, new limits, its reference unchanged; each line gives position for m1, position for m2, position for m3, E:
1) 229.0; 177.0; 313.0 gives 3.2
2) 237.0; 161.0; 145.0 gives 2.6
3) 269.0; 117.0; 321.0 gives 3.6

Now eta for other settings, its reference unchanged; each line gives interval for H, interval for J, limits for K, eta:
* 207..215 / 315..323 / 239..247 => 2.7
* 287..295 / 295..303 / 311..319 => 2.5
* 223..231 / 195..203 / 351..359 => 3.0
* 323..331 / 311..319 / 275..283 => 2.9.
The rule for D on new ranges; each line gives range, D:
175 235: 3.25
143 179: 3.35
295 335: 3.36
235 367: 3.14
